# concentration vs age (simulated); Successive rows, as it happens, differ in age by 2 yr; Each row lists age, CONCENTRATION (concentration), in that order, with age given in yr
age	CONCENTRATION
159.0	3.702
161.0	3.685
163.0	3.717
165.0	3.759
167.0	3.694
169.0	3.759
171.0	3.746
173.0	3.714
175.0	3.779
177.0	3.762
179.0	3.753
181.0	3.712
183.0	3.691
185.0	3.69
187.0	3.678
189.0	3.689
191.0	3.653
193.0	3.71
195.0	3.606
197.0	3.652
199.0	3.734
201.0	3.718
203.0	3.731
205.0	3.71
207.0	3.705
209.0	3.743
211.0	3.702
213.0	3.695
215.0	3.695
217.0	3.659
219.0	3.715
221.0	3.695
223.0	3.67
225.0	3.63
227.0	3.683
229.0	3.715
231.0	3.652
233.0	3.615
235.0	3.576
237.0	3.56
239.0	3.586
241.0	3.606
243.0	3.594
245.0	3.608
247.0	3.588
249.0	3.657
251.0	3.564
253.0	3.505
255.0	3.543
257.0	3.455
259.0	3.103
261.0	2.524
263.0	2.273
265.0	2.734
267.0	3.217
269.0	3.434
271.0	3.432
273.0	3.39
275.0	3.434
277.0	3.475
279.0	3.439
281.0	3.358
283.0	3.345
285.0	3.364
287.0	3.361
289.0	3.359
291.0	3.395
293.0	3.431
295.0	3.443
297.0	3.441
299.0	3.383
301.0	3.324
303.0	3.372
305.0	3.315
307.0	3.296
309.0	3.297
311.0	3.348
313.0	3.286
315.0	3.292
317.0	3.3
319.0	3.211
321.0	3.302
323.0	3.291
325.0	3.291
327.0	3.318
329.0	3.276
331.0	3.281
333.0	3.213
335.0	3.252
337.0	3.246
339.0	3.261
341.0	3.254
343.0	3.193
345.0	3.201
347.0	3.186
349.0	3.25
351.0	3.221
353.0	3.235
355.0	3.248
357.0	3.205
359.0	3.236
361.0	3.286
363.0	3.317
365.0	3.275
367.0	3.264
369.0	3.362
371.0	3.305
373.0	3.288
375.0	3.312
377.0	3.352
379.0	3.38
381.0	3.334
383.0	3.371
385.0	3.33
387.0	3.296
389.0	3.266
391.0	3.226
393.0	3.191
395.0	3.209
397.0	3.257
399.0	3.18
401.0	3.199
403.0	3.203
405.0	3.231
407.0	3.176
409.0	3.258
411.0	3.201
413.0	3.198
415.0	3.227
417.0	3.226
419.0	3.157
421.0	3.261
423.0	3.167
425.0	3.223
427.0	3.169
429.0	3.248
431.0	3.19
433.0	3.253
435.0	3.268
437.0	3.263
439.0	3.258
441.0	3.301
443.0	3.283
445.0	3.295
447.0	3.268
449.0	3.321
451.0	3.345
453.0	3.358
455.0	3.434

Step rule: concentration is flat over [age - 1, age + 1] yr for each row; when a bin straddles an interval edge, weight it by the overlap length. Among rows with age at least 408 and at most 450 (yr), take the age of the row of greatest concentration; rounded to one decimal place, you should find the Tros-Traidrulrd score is 449.0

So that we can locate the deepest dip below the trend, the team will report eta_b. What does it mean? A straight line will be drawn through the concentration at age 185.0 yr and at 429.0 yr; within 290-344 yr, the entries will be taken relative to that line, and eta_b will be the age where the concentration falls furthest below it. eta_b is 319.0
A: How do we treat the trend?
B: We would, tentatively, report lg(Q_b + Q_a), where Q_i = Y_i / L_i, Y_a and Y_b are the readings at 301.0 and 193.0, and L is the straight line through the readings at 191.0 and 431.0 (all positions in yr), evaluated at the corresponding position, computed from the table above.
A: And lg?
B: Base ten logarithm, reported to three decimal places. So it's 0.297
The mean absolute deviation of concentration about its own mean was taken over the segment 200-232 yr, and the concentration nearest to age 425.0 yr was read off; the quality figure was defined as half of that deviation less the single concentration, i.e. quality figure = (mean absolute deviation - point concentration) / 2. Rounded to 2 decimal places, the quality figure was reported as -1.60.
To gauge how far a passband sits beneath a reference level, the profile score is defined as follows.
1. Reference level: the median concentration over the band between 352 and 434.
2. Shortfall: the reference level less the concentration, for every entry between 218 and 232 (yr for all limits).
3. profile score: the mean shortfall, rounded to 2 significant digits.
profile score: -0.43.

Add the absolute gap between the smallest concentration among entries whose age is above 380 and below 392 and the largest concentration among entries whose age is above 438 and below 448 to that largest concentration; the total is 3.38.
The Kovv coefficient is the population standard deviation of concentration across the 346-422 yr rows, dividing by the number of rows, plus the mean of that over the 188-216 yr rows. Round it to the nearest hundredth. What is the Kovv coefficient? 3.75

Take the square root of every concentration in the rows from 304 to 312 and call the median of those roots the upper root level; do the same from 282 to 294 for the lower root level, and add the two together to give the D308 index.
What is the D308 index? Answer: 3.65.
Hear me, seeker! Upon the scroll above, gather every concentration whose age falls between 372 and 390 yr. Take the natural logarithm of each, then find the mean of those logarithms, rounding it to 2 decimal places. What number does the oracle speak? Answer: 1.20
